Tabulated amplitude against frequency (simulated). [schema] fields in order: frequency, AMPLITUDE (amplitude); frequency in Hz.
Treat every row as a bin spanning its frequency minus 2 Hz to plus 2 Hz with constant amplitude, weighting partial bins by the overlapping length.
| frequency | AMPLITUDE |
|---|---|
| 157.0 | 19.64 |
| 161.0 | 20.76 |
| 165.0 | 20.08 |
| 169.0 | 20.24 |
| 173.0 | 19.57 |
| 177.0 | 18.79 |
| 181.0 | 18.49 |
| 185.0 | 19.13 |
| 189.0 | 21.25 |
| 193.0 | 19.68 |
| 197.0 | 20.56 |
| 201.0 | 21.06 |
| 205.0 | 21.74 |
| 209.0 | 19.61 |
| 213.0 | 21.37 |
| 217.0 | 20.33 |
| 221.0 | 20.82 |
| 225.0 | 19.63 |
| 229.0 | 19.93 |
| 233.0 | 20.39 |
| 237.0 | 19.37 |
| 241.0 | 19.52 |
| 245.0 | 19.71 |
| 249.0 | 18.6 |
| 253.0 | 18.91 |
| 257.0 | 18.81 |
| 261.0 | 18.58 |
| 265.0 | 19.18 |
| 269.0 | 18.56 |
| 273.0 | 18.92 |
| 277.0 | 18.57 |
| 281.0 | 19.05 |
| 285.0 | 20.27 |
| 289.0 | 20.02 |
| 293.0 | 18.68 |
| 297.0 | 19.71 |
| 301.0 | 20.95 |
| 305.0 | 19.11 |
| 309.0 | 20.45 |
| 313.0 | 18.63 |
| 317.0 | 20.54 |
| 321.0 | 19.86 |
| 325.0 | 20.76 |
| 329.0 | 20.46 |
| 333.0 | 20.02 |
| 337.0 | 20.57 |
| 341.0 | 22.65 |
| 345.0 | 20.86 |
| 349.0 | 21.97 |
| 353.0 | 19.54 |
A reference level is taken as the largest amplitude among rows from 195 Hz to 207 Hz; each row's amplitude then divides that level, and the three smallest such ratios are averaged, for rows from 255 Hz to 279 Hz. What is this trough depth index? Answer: 1.15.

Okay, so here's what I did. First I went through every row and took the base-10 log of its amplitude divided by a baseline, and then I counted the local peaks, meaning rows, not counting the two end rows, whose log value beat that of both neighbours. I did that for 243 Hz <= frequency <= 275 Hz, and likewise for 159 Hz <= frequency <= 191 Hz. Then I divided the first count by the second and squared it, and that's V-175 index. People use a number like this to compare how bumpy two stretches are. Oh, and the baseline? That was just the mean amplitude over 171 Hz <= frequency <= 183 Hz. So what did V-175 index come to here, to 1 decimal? 4.0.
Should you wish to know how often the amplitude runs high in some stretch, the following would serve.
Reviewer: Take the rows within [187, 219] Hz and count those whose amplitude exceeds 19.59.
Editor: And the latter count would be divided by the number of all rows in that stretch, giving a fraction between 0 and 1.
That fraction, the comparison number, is 1.0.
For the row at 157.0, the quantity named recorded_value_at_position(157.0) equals 19.64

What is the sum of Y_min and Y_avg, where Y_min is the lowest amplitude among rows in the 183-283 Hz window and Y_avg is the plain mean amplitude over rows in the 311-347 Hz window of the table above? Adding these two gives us 39.0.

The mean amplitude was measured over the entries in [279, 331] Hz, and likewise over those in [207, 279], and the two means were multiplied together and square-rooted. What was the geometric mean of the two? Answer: 19.69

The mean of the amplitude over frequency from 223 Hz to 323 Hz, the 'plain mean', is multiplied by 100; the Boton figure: 1944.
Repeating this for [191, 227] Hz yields 2053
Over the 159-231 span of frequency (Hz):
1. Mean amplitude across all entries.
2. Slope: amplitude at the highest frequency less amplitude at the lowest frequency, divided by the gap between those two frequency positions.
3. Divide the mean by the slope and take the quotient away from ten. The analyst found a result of 1662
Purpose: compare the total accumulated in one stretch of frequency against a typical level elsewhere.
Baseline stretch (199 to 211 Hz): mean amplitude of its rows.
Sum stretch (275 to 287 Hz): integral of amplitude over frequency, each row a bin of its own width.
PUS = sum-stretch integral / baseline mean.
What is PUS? 11.1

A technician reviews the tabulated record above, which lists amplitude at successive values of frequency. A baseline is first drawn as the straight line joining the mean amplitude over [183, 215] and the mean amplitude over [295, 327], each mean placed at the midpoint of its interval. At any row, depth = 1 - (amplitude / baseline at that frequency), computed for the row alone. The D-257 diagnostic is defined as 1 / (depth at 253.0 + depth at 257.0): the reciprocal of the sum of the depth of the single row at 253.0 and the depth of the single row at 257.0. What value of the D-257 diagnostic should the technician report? 7.2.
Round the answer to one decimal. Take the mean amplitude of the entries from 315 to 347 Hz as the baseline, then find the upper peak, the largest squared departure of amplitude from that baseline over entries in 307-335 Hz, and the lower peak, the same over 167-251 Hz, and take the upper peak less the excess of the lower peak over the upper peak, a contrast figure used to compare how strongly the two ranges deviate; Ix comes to 3.7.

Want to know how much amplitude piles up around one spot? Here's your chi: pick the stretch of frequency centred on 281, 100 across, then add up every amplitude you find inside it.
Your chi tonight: 488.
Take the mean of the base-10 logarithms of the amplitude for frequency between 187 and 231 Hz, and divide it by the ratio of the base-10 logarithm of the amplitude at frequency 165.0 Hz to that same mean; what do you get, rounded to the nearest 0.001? 1.322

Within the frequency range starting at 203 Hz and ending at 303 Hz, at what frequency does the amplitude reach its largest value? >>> 205.0 Hz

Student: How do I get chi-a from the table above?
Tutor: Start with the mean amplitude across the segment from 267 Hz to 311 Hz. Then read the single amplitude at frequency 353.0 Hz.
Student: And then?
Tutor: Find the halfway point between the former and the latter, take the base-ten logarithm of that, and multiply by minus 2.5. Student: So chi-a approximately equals -3.23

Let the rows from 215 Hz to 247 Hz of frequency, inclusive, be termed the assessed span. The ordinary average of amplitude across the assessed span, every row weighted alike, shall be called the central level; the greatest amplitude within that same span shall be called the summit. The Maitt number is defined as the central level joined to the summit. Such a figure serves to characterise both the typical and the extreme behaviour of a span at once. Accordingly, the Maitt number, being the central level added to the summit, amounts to 40.8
